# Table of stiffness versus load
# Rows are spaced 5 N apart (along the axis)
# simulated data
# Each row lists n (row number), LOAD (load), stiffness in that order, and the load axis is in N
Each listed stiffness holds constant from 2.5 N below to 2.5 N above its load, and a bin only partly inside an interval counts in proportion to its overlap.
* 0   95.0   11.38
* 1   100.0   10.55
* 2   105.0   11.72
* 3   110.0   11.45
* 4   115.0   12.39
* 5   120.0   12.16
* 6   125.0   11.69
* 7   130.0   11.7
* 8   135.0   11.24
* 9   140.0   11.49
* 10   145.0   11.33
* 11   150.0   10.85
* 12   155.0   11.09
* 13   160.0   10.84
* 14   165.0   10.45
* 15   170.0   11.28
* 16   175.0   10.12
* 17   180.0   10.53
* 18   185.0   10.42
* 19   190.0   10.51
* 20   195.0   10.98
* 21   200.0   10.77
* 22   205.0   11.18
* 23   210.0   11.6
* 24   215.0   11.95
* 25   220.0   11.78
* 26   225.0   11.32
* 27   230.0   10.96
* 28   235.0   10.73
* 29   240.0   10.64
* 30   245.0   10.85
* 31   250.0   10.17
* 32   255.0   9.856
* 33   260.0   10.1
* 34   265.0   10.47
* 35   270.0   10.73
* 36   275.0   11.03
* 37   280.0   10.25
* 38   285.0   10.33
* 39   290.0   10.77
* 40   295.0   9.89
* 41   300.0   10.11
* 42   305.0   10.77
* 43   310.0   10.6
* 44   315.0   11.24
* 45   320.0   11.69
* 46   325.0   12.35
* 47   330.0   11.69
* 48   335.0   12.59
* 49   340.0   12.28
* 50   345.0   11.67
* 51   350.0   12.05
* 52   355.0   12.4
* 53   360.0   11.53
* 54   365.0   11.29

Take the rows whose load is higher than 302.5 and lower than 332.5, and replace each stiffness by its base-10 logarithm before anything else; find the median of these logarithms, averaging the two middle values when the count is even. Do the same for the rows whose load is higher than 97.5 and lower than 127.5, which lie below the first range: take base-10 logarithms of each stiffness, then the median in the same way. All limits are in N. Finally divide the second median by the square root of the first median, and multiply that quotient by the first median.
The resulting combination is 1.10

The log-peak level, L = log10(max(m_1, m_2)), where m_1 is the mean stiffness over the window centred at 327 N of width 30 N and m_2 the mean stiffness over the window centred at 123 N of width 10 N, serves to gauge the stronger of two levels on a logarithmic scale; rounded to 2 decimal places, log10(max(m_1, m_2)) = 1.08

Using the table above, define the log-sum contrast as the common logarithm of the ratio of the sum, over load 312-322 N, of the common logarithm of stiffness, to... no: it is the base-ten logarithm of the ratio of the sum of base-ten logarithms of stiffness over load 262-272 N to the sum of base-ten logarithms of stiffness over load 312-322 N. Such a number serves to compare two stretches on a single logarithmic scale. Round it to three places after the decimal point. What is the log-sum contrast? -0.014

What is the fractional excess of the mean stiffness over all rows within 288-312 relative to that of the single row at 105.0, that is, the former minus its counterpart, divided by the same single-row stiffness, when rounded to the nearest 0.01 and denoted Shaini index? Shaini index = -0.11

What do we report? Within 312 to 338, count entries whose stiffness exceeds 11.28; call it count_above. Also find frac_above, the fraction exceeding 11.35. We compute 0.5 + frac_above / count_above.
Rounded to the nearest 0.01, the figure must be 0.70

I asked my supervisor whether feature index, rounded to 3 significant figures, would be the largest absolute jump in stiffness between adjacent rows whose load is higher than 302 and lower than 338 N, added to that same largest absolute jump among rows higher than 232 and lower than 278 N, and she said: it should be 1.58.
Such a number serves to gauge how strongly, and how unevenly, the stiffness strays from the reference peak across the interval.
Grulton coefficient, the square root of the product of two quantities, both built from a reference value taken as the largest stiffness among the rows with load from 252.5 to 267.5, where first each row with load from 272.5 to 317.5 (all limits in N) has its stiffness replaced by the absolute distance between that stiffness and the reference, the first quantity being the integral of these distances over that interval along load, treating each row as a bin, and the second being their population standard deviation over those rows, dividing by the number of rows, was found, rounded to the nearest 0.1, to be 1.9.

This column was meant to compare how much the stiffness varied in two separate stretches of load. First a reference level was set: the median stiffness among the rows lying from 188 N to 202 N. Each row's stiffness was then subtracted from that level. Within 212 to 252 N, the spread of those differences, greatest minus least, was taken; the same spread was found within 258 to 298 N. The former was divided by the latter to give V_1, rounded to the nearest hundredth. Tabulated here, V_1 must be 1.56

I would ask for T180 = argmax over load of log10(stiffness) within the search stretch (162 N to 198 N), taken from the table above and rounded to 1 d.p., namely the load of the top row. 170.0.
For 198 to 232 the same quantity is 215.0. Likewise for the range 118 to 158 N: 120.0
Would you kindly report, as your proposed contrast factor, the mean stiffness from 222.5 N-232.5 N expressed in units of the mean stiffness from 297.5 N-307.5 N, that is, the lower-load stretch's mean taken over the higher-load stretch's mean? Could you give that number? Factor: 1.07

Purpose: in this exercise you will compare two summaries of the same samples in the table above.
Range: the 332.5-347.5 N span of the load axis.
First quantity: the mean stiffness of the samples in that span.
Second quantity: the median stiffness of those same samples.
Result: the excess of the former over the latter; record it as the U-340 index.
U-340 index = -0.10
